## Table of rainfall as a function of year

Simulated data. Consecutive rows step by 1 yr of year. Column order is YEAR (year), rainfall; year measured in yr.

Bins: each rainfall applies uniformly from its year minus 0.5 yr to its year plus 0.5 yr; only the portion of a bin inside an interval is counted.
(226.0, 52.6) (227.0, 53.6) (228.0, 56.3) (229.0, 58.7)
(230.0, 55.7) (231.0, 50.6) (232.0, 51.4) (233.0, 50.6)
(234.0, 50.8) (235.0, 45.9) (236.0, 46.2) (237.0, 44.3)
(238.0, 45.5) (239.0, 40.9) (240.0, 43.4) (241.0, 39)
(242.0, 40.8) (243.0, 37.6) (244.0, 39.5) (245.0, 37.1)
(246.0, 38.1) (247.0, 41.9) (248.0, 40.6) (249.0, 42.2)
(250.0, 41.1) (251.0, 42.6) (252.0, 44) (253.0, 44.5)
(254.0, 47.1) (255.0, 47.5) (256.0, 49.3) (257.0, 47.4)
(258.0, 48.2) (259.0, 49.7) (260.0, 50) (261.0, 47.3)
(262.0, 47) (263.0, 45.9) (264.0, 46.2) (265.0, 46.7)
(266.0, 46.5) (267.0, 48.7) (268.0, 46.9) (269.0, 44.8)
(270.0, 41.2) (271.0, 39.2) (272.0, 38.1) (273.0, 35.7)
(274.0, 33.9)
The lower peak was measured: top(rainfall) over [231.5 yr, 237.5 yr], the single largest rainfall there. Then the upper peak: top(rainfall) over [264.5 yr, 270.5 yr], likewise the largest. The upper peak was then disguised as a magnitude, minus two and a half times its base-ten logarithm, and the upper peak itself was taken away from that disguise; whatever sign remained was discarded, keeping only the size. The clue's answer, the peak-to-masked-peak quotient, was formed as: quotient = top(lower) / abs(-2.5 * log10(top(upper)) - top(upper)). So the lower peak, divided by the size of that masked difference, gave 0.97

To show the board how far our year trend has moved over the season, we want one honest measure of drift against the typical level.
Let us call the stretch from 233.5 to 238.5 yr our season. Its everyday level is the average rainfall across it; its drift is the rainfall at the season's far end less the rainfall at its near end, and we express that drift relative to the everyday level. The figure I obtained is -0.11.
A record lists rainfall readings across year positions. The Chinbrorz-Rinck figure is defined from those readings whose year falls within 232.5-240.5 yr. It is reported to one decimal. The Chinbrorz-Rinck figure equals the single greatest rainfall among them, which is 50.8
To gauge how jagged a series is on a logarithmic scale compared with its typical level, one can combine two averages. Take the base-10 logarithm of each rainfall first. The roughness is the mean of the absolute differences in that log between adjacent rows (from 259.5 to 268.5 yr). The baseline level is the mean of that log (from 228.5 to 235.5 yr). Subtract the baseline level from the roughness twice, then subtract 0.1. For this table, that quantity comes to -3.52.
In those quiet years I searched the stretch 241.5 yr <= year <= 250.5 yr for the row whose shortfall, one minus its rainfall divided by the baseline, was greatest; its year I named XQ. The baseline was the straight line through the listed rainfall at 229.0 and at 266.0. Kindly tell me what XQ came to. 245.0 yr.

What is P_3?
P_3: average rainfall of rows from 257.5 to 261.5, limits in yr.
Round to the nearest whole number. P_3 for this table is 49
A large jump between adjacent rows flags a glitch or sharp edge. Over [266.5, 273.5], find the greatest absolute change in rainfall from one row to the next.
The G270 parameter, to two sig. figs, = 3.6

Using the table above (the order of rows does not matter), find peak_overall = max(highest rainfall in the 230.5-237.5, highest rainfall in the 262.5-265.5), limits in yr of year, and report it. 51.4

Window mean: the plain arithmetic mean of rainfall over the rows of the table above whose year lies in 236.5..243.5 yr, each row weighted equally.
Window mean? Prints 42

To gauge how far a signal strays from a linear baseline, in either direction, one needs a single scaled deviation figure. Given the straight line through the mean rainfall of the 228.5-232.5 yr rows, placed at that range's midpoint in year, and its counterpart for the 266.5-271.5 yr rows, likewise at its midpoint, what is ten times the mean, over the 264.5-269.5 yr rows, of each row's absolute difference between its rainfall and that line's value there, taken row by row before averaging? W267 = 20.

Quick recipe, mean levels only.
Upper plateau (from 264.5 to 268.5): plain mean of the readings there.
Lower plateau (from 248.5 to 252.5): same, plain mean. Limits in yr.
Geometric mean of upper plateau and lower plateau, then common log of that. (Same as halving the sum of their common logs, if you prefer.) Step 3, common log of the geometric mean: 1.651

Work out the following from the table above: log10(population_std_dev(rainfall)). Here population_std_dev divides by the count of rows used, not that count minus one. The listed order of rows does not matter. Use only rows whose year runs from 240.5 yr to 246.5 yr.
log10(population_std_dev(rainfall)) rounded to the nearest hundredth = 0.09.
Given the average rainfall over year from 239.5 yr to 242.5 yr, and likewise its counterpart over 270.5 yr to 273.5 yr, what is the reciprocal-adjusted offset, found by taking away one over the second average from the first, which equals 41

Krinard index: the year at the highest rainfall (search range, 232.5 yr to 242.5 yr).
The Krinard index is 234.0 yr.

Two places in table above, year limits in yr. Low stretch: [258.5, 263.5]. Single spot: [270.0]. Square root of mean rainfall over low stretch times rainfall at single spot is 44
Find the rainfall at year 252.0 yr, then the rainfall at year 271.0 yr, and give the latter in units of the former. 0.89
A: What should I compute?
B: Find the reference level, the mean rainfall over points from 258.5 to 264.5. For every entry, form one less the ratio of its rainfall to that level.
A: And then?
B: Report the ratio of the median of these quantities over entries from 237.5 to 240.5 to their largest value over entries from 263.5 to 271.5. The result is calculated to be 0.5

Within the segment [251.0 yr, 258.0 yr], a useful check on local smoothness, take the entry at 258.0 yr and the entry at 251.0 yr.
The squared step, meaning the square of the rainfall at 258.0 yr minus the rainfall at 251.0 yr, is 31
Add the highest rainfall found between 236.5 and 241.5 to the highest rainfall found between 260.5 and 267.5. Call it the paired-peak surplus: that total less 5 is 89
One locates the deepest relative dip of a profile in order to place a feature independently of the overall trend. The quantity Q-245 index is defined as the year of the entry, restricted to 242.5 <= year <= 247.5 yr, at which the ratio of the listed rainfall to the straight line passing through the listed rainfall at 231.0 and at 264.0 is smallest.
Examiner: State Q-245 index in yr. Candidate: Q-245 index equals 245.0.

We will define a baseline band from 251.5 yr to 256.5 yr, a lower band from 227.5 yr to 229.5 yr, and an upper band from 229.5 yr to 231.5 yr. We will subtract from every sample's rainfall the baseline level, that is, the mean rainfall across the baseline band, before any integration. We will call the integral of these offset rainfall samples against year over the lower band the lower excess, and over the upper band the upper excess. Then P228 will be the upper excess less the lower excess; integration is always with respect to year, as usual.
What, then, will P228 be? -9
